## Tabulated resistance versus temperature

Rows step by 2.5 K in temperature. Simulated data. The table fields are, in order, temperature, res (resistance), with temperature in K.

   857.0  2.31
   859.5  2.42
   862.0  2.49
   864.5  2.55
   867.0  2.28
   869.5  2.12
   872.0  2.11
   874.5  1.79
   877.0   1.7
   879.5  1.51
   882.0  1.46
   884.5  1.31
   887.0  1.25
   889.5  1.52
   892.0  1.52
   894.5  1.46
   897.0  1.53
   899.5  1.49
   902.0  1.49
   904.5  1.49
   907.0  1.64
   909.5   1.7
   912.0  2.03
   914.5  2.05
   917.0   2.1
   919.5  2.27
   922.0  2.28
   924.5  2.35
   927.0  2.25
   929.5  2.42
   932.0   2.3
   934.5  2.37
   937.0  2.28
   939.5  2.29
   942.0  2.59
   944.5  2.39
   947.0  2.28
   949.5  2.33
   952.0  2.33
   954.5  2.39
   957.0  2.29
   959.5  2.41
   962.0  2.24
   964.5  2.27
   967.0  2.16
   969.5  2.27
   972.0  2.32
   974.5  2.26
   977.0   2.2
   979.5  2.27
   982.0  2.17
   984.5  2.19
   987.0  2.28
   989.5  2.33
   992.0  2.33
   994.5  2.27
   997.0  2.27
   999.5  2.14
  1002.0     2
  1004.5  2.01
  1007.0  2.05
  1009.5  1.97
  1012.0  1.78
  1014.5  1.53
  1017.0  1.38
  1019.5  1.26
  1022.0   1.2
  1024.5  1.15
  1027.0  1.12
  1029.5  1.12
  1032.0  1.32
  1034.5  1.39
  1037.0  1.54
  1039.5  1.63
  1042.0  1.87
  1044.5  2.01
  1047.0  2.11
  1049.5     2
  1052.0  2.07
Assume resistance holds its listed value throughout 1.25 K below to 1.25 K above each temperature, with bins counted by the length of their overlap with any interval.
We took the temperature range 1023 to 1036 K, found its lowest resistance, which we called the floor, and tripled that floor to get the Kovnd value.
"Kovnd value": 3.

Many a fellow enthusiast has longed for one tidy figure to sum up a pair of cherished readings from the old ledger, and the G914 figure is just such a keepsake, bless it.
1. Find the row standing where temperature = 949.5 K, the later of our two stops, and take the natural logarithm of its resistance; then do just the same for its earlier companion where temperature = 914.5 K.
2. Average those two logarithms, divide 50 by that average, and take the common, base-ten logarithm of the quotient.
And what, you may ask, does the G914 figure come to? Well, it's 1.81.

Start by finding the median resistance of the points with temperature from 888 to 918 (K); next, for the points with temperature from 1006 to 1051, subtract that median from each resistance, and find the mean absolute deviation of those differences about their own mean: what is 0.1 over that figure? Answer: 0.32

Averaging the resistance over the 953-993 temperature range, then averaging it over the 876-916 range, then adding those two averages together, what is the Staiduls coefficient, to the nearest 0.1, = 3.8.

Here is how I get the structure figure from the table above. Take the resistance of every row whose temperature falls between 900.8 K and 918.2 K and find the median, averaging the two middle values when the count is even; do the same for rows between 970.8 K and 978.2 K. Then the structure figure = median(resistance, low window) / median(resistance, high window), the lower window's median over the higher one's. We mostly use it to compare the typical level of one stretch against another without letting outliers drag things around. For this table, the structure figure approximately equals 0.8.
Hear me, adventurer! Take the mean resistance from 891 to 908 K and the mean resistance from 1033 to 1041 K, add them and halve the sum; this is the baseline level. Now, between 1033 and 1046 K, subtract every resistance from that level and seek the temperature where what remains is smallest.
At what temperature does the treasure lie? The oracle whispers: 1044.5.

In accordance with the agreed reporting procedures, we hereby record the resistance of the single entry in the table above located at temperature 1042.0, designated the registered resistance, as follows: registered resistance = 1.87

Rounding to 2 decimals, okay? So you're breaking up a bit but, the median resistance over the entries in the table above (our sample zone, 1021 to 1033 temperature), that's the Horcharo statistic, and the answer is 1.15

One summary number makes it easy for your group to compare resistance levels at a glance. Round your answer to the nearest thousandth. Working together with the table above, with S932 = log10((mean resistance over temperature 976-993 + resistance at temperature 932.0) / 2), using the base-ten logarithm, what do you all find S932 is 0.357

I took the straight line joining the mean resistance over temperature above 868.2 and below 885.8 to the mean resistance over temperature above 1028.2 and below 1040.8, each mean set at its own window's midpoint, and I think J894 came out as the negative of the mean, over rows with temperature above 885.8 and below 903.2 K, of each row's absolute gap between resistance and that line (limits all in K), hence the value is -0.21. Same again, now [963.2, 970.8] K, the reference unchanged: -0.70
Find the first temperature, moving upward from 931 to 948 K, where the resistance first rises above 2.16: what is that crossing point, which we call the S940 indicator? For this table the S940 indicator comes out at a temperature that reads 932.0 K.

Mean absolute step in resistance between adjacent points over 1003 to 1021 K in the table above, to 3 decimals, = 0.138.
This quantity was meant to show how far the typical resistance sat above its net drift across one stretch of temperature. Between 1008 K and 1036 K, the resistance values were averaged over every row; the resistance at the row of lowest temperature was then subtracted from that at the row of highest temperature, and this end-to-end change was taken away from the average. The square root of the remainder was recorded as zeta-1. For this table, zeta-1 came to 1.40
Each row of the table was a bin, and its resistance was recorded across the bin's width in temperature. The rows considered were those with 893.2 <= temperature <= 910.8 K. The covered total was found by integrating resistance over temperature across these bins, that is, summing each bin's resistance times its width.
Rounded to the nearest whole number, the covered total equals 27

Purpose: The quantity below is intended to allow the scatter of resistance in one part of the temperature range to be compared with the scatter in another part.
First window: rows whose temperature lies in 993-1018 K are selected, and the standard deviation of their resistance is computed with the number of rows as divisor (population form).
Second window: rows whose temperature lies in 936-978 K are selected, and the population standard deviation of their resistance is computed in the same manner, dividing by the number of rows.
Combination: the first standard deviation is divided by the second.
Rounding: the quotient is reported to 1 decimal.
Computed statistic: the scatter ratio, 3.0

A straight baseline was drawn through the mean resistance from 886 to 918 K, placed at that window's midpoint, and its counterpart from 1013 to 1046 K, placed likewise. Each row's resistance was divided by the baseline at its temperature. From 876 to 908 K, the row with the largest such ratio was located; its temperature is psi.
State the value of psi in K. 877.0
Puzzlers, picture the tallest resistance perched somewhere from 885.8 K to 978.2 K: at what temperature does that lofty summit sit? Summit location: 942.0 K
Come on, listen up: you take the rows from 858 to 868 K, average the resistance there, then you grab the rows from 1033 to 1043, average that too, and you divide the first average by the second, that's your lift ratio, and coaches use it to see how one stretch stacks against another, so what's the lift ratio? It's 1.5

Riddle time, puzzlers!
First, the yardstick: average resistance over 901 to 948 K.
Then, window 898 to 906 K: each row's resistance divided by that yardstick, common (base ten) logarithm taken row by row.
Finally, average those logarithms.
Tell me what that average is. -0.16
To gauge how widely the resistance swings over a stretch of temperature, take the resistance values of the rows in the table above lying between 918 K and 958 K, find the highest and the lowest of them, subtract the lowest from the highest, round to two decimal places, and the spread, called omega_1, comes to 0.34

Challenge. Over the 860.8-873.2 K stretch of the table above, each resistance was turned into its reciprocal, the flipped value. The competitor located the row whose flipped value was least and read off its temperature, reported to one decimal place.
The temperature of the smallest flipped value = 864.5 K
